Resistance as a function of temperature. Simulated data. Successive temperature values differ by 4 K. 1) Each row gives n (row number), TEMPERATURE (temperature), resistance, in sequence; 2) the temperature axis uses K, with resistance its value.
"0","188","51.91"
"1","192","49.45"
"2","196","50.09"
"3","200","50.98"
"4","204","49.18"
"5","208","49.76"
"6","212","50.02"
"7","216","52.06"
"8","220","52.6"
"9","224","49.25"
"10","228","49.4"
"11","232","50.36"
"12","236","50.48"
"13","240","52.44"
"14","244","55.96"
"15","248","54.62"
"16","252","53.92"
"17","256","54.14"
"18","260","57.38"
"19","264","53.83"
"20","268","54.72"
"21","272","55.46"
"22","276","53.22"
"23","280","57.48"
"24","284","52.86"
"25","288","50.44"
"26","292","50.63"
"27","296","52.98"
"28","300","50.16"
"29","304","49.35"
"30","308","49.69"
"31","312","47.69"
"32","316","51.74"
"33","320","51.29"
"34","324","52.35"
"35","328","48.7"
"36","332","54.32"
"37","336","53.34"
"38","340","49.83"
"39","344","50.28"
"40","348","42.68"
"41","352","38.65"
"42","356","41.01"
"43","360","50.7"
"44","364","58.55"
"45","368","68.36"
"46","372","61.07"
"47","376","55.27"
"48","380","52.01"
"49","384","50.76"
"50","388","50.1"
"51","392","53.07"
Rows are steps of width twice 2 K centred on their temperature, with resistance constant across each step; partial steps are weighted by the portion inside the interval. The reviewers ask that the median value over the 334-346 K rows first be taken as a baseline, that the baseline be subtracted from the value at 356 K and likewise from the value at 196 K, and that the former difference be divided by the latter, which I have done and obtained 49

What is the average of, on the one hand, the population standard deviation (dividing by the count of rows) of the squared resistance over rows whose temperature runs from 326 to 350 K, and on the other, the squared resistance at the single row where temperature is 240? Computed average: 1558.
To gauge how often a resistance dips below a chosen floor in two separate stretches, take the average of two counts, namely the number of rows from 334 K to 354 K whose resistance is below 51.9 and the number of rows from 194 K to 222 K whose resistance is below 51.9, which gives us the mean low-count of 4.5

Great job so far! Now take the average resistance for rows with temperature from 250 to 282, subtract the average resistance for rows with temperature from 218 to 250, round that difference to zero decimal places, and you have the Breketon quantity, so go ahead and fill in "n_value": 3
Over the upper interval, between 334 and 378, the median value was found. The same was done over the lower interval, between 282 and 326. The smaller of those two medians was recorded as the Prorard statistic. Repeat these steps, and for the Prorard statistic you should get 50.6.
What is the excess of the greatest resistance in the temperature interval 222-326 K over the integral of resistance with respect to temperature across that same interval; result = -5390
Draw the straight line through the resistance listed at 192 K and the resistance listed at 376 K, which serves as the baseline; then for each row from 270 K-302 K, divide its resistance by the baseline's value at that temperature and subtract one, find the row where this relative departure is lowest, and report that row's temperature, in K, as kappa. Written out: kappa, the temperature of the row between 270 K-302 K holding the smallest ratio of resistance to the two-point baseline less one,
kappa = 300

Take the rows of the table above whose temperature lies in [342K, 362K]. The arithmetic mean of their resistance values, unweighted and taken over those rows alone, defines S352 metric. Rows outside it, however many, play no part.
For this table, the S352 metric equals 44.7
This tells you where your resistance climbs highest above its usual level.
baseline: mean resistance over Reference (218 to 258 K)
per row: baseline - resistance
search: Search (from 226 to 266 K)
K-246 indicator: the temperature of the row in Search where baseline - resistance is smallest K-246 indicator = 260 K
